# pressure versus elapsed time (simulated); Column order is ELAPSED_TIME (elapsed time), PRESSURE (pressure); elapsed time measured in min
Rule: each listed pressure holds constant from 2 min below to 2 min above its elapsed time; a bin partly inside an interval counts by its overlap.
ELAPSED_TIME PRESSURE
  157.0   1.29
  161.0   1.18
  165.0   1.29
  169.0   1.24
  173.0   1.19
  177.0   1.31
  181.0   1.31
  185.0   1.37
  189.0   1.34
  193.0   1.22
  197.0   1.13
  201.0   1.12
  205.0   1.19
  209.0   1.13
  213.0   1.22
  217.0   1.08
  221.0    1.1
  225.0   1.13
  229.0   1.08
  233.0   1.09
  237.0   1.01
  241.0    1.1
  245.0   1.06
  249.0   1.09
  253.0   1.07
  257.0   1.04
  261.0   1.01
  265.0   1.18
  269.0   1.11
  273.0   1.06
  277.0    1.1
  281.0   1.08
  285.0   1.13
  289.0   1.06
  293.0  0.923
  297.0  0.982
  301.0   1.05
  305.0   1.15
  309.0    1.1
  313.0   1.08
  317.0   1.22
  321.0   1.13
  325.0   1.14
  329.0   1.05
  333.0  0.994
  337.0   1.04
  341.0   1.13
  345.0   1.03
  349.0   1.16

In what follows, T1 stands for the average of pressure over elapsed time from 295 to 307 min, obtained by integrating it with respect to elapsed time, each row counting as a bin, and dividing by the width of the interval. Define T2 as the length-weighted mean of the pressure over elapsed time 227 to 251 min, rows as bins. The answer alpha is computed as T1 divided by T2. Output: 0.99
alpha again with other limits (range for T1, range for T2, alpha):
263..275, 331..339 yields 1.10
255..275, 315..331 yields 0.95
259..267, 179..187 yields 0.82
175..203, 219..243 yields 1.16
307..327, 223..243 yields 1.05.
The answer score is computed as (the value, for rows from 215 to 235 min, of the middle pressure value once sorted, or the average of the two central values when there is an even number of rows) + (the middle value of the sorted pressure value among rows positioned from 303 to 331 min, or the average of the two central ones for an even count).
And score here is 2.22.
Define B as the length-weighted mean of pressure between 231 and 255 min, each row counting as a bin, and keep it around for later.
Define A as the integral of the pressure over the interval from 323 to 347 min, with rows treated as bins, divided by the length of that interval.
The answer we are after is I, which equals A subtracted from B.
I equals 0.01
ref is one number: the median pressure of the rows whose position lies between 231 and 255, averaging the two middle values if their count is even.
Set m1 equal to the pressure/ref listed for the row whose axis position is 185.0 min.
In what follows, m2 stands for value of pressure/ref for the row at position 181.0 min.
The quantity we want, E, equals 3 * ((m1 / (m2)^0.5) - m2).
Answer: -0.2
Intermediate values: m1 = 1.27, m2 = 1.21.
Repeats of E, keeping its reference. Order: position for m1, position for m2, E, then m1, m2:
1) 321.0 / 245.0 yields 0.2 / 1.05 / 0.98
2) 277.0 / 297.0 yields 0.5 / 1.02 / 0.91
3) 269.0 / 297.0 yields 0.5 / 1.03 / 0.91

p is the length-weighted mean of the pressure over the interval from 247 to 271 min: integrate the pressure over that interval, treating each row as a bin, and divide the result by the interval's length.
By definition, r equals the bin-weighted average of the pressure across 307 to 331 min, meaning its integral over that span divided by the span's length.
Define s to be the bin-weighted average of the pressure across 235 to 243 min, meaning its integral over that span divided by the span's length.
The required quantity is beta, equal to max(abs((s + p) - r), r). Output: 1.12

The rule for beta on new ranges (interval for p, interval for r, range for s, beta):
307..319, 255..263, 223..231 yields 1.21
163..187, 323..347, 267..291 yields 1.31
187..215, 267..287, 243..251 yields 1.17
